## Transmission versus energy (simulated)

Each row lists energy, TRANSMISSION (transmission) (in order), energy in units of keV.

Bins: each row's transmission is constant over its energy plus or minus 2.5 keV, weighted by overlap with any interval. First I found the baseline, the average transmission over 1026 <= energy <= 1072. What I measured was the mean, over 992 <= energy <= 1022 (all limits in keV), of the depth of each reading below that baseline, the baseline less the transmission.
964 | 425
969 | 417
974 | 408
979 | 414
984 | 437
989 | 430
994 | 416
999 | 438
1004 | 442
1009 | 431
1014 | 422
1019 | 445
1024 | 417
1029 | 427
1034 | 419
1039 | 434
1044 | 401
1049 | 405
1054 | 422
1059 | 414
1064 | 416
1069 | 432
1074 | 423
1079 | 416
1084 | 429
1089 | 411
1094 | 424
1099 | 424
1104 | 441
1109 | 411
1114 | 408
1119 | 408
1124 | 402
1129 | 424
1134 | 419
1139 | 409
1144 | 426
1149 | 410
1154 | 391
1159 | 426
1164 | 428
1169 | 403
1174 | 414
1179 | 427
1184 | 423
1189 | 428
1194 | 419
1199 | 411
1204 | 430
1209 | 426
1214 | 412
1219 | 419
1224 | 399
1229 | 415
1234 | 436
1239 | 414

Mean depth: -13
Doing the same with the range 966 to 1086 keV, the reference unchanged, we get -4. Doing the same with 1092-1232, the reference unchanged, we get 2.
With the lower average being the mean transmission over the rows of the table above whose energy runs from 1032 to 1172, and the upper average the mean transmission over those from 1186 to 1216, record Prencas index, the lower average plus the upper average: 838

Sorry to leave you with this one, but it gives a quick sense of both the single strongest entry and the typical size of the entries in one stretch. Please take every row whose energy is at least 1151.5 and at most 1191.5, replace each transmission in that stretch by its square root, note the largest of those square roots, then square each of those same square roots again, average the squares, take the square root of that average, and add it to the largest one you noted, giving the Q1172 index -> 41.1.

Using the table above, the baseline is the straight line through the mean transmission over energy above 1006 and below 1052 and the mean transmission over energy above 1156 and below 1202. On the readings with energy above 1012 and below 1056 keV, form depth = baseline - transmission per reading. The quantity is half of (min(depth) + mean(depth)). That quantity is -11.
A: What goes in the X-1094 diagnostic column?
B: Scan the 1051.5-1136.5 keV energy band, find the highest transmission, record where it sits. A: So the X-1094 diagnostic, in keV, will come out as 1104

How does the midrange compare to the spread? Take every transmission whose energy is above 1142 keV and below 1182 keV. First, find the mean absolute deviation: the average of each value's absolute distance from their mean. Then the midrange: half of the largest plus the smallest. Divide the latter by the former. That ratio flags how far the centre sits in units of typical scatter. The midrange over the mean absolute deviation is 36.8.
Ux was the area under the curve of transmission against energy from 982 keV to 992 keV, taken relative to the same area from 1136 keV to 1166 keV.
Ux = 0.35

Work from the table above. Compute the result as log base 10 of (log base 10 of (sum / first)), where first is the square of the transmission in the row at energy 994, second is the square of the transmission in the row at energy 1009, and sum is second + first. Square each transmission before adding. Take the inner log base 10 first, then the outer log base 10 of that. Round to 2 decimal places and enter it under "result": -0.50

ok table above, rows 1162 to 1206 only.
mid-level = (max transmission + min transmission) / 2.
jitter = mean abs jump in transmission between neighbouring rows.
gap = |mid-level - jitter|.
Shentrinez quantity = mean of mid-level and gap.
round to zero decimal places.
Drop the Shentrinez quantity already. 411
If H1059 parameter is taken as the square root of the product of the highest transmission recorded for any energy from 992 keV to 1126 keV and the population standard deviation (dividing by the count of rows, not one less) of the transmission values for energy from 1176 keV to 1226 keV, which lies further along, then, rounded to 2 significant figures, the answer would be 64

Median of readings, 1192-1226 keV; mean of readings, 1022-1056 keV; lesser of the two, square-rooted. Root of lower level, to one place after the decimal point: 20.4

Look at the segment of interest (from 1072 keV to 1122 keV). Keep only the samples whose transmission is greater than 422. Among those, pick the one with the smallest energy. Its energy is 1074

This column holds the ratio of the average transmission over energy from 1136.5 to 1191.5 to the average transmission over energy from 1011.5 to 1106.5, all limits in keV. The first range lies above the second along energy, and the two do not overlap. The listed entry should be 0.987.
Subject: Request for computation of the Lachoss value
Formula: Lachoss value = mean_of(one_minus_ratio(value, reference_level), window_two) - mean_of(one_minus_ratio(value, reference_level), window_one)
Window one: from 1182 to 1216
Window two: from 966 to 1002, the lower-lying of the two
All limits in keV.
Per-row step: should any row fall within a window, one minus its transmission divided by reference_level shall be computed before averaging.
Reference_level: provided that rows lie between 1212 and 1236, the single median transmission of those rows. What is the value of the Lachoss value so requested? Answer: -0.004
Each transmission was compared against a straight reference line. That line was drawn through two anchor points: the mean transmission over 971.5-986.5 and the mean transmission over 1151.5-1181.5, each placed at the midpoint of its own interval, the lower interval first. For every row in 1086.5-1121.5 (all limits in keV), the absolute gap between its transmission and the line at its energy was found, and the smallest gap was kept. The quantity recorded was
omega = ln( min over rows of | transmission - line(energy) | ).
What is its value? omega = 1.7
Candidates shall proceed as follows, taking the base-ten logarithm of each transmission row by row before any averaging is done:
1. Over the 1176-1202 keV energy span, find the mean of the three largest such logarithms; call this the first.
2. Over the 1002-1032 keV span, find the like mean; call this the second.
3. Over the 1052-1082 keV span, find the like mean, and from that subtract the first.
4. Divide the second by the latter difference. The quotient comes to -7372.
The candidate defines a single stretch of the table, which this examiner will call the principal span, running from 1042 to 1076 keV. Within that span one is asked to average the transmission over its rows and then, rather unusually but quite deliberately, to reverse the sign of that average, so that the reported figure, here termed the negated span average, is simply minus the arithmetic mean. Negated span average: -416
